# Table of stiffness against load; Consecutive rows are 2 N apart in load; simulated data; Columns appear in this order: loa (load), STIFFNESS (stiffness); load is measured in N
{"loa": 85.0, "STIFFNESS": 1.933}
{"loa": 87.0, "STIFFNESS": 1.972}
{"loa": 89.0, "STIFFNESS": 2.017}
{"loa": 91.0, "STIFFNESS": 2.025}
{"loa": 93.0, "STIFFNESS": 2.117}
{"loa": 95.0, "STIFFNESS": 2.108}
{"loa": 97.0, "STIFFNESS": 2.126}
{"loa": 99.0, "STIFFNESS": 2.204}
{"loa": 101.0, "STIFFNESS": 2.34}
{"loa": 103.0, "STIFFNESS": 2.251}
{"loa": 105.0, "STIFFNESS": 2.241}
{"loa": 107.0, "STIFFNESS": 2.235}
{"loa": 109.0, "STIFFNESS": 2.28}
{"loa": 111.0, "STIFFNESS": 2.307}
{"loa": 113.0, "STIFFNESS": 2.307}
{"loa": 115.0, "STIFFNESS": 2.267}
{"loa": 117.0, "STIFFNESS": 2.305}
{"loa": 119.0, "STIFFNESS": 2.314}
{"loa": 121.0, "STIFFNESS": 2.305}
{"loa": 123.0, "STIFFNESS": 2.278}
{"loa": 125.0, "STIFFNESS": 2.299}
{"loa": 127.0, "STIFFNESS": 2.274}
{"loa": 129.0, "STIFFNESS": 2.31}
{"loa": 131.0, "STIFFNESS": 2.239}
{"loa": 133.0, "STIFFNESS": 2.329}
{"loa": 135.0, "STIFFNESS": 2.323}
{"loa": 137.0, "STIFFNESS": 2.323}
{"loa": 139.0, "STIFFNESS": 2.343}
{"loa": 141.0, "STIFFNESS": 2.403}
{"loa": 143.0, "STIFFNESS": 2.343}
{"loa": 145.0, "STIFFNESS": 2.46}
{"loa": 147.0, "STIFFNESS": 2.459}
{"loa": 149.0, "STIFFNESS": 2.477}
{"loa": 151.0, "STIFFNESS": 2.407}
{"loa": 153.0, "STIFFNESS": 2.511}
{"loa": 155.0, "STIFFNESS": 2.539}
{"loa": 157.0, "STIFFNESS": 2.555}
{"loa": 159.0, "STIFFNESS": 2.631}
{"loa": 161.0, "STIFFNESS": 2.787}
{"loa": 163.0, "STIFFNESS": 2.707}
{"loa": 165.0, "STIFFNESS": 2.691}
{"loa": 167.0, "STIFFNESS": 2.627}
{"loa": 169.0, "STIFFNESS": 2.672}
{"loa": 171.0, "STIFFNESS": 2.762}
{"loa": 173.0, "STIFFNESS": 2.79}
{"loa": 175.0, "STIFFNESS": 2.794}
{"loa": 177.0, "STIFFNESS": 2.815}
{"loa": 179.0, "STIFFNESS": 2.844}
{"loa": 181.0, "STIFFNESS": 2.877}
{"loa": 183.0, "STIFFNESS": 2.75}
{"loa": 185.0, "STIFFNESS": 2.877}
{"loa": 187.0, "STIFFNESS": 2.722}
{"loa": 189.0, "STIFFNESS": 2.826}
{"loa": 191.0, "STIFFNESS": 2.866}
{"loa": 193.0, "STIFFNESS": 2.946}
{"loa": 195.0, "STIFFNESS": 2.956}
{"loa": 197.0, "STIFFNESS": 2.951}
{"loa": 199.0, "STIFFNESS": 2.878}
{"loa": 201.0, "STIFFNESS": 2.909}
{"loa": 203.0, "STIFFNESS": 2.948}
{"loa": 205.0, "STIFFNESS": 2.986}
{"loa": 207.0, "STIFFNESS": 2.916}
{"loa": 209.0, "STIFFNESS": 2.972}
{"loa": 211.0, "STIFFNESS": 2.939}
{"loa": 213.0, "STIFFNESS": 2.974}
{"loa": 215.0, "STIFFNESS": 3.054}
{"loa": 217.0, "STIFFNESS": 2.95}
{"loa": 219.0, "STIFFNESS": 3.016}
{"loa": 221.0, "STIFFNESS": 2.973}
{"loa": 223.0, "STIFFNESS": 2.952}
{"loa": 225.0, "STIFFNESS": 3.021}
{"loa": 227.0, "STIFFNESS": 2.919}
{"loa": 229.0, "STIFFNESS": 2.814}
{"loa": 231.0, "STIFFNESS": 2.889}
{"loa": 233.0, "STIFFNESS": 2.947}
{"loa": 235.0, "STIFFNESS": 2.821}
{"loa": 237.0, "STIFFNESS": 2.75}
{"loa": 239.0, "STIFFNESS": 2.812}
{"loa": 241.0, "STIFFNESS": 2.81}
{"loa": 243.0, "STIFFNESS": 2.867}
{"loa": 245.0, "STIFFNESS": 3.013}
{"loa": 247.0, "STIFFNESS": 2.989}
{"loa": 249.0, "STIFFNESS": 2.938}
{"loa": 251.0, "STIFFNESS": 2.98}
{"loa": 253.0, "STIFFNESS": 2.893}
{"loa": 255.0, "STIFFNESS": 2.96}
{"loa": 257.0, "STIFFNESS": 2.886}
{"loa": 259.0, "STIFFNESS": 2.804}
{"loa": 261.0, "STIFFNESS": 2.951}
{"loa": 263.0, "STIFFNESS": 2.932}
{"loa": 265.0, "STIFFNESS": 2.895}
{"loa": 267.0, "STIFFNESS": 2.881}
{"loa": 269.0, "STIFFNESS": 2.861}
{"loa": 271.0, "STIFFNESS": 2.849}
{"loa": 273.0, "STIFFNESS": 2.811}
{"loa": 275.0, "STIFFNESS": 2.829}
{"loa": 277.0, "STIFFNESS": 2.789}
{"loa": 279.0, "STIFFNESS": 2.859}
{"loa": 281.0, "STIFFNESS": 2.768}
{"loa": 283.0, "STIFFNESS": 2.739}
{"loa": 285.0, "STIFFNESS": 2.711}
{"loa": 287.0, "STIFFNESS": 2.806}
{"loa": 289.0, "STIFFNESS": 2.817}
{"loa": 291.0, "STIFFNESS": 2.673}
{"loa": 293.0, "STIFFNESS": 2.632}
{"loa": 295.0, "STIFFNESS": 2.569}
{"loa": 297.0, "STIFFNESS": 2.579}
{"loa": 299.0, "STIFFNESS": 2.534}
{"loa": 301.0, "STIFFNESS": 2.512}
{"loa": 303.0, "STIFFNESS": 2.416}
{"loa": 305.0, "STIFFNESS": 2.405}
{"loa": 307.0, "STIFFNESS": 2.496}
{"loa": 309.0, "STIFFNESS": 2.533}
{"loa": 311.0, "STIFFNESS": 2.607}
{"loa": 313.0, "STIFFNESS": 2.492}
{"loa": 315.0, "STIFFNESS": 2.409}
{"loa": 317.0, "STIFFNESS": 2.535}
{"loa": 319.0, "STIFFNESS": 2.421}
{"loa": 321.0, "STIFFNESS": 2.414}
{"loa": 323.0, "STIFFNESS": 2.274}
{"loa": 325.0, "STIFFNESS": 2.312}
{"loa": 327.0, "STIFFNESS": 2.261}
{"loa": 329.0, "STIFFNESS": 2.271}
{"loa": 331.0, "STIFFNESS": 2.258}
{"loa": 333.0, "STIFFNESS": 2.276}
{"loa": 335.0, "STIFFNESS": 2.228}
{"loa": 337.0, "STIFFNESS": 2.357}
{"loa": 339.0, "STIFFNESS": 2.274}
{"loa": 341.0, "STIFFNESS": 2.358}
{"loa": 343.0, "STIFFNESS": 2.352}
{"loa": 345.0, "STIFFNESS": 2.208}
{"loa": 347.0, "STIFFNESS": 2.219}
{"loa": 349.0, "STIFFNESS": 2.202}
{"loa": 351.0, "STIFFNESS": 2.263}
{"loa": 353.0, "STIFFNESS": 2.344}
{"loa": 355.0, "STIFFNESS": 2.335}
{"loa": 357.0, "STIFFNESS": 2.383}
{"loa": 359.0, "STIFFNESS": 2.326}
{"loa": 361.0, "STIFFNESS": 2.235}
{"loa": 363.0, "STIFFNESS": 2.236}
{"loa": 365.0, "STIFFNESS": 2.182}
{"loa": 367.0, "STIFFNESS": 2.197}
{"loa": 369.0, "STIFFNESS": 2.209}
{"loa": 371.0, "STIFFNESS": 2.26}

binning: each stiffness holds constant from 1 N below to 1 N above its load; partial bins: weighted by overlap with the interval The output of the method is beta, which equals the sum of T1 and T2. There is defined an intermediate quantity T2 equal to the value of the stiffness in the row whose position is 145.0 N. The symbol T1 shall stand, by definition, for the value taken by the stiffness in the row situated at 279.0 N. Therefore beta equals 5.32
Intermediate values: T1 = 2.859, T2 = 2.46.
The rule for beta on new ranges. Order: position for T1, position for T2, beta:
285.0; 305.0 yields 5.12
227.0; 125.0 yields 5.22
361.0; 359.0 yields 4.56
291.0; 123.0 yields 4.95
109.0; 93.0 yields 4.40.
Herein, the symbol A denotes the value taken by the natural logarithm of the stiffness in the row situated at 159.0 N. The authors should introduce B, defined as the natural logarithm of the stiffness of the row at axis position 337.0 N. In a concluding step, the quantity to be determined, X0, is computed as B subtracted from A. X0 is 0.11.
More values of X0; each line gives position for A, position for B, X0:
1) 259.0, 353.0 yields 0.18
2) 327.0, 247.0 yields -0.28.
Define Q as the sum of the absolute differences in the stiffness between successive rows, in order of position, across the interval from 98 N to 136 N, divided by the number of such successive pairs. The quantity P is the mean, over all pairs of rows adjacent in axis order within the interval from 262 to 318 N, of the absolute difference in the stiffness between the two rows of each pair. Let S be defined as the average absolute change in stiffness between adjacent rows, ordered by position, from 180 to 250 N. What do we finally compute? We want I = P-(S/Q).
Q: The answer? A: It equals -1.7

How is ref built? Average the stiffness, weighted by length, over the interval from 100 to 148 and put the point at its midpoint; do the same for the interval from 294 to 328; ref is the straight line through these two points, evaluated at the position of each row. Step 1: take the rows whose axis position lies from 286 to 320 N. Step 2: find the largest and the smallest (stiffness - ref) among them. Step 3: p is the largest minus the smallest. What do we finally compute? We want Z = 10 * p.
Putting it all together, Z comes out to 4.3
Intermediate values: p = 0.43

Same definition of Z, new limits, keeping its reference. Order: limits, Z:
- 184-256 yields 3.2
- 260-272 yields 1.1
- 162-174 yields 1.6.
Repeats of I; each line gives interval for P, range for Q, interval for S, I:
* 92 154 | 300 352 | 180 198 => -1.2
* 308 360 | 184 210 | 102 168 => -0.7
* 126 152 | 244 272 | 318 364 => -1.0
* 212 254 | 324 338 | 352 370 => -0.7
